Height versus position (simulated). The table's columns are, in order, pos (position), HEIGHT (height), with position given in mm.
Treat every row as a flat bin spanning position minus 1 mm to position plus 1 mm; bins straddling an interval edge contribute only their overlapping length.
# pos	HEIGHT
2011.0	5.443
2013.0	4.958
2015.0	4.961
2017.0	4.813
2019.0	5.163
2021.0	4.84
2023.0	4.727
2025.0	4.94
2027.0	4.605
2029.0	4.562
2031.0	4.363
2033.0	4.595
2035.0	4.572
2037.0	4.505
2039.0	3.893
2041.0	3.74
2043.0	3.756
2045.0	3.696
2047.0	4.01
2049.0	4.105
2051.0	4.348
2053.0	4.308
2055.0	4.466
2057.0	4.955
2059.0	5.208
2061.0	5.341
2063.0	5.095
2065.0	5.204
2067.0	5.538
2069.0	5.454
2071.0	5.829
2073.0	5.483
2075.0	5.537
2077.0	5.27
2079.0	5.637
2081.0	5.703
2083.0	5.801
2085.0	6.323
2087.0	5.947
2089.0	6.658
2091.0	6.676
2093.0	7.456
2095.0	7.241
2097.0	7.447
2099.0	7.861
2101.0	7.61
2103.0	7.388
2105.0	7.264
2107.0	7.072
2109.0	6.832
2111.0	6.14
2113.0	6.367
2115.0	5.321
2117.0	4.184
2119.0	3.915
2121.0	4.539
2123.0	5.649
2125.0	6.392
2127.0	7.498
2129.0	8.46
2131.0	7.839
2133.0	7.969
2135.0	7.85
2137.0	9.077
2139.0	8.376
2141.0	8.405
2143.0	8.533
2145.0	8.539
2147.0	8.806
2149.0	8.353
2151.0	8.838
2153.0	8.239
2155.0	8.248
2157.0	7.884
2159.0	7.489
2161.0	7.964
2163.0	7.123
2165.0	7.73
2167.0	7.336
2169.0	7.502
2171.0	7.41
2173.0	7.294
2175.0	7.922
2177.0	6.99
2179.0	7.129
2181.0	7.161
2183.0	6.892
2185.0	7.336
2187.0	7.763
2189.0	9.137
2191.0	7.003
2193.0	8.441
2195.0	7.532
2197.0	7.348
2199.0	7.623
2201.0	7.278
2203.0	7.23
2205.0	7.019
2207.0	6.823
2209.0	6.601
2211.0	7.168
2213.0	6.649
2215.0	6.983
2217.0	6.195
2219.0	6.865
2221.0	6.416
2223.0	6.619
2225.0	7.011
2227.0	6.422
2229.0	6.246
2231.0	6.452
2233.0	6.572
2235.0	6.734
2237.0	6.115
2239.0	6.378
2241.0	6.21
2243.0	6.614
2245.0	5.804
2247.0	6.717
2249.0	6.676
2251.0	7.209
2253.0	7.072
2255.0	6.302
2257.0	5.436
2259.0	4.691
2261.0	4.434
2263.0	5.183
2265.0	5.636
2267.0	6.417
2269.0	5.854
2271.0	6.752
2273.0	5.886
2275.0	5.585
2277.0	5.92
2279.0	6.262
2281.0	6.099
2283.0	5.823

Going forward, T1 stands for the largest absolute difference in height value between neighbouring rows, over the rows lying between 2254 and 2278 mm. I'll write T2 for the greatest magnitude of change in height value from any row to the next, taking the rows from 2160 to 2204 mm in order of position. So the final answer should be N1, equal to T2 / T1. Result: 2.4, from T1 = 0.9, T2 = 2.1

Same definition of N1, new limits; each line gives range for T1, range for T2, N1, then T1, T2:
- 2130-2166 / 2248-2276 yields 0.7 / 1.2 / 0.9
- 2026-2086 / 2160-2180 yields 1.5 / 0.6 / 0.9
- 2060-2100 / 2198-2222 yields 1.0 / 0.8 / 0.8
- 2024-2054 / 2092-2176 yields 2.0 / 0.6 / 1.2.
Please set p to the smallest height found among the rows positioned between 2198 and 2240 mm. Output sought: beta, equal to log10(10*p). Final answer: 1.79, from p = 6.115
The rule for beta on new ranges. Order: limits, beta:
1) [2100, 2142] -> 1.59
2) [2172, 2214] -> 1.82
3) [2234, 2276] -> 1.65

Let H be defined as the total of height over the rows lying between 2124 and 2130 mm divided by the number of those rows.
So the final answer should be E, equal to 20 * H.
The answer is 149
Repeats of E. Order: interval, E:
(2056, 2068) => 104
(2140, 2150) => 171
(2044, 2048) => 77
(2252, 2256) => 134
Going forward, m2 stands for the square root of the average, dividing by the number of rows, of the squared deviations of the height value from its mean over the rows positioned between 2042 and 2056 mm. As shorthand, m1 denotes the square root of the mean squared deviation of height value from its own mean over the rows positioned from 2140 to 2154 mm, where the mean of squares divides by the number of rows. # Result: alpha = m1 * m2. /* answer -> 0.057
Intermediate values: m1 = 0.21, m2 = 0.27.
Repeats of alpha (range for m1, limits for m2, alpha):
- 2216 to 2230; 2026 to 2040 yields 0.068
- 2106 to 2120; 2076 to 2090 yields 0.494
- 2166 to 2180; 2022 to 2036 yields 0.045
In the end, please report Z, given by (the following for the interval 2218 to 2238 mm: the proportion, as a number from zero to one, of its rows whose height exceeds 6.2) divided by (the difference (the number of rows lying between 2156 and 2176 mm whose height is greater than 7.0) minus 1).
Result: 0.1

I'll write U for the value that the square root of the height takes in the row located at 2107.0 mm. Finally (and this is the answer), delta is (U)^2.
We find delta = 7.1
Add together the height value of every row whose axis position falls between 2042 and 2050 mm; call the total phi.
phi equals 16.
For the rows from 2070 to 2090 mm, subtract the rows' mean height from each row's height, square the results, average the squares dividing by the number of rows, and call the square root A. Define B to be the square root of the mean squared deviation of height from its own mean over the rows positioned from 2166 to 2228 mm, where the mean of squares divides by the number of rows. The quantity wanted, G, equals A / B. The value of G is 0.7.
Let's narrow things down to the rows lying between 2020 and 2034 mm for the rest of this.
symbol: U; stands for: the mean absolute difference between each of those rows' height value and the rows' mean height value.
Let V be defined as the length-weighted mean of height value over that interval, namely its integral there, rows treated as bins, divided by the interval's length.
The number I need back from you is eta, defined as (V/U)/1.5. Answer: 21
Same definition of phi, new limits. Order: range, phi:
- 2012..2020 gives 20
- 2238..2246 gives 25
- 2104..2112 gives 27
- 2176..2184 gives 28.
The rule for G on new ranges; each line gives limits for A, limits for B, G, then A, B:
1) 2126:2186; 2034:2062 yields 1.1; 0.59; 0.51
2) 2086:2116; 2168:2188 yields 2.2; 0.68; 0.31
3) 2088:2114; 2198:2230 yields 1.3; 0.49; 0.39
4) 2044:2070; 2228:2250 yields 2.1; 0.59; 0.28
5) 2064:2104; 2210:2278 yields 1.3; 0.88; 0.65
